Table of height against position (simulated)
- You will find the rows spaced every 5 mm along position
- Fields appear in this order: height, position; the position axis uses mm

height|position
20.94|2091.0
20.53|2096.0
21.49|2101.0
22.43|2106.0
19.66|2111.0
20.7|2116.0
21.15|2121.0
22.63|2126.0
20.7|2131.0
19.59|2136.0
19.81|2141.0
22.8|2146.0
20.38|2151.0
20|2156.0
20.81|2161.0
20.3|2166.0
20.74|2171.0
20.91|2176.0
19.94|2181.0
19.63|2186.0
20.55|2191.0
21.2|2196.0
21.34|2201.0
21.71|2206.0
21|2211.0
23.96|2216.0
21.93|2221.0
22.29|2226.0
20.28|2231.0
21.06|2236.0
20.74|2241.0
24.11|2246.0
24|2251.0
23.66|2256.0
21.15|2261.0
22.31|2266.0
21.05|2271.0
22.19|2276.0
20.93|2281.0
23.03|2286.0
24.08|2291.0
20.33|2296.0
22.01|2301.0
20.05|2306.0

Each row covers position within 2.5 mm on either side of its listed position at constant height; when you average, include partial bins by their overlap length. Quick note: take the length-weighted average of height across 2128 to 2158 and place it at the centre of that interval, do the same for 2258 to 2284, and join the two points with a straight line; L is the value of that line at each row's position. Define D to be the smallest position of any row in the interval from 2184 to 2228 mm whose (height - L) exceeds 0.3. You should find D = 2206.0 mm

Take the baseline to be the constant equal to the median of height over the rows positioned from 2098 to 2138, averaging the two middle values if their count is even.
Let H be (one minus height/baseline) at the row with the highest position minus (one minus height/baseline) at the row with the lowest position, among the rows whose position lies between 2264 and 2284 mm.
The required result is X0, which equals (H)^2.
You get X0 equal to 0.004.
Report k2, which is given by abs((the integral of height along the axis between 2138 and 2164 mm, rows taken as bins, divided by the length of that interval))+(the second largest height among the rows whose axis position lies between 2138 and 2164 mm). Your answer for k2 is 41.5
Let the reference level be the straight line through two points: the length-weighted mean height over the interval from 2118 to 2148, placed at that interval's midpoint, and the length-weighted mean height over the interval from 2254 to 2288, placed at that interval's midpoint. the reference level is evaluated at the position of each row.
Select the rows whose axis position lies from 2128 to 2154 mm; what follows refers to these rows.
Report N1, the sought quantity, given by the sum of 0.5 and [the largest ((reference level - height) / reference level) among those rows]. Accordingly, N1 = 0.571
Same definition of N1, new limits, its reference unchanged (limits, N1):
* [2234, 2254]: 0.549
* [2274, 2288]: 0.552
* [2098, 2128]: 0.561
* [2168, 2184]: 0.568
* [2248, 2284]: 0.552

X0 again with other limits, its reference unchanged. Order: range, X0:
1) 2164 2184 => 0.000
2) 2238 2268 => 0.006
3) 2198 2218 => 0.016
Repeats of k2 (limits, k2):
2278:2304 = 45.1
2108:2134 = 42.1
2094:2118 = 42.5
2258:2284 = 43.8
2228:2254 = 46.1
